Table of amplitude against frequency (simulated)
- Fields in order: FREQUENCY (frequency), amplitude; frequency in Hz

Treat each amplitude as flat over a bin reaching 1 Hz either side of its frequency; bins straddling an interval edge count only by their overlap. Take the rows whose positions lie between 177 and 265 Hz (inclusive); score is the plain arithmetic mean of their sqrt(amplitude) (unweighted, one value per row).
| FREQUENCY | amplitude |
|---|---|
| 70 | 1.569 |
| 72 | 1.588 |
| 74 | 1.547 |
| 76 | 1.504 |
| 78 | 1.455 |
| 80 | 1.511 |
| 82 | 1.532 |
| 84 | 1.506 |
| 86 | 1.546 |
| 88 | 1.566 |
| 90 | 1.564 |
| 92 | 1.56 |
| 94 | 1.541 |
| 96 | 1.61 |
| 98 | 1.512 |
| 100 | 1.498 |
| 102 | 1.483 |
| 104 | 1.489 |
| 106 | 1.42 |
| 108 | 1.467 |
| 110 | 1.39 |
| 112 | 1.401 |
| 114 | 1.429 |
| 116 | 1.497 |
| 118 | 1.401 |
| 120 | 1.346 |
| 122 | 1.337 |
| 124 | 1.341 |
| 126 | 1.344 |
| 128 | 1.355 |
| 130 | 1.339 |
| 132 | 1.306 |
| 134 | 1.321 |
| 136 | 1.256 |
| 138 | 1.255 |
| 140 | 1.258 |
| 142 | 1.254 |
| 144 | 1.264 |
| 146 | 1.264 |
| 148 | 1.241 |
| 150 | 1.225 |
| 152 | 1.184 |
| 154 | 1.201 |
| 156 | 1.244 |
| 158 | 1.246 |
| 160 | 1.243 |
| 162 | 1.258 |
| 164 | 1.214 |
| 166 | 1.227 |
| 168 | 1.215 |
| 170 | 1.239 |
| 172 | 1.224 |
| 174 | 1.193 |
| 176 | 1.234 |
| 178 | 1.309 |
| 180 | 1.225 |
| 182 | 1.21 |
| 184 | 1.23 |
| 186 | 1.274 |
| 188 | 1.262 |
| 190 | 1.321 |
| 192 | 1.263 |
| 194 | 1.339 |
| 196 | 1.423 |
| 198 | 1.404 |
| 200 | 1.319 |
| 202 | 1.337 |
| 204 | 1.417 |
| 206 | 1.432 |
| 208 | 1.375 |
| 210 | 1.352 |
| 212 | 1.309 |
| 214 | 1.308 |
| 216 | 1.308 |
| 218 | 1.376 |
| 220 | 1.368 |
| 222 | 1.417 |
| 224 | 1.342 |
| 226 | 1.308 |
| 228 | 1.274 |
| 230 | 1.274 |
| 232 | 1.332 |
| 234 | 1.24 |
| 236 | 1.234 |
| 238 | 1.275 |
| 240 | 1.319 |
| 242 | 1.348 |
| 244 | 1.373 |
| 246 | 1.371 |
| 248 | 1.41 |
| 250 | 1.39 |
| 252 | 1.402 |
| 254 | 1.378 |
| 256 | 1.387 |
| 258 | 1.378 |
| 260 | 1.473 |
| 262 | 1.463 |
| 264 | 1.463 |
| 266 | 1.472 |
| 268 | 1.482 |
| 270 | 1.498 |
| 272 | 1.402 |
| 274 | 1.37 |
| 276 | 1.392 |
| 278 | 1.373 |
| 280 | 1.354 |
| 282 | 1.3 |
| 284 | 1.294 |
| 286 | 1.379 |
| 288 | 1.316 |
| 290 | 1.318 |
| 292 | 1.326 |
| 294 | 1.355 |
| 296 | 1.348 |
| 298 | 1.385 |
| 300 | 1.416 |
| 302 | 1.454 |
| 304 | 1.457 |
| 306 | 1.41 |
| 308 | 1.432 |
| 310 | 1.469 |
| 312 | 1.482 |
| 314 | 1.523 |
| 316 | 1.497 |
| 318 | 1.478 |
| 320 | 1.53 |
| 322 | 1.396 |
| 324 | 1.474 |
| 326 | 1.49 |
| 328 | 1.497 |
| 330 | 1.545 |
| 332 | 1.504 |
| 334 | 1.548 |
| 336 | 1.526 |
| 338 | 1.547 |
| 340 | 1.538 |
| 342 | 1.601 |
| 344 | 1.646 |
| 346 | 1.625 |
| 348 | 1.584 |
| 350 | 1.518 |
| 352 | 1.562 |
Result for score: 1.158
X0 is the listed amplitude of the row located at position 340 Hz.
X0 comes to 1.538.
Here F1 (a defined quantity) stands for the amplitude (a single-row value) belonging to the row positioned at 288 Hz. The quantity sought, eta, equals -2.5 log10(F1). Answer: -0.30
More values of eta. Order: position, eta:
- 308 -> -0.39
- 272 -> -0.37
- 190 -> -0.30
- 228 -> -0.26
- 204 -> -0.38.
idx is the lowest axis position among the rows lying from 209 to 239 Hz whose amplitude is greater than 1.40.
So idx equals 222 Hz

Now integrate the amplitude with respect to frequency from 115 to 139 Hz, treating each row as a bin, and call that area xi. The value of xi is 32.2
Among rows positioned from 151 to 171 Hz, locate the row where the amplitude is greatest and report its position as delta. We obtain 162 Hz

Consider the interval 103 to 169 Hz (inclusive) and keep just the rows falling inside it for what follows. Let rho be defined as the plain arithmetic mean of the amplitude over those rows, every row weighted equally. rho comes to 1.31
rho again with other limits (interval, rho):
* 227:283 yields 1.37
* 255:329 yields 1.42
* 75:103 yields 1.53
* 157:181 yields 1.24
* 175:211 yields 1.32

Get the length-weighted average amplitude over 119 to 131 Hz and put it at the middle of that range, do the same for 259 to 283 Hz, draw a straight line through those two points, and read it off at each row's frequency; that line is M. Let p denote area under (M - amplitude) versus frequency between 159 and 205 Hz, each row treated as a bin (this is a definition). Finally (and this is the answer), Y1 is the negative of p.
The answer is -4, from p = 4.4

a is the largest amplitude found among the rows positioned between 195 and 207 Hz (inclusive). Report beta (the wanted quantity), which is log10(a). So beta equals 0.16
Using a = 1.432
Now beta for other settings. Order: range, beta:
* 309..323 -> 0.18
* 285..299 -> 0.14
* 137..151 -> 0.10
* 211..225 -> 0.15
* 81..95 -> 0.19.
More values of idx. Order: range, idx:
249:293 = 252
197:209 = 198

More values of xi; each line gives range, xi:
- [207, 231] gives 32.0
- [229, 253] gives 31.9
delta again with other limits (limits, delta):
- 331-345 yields 344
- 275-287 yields 276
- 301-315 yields 314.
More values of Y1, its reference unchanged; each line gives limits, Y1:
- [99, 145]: 1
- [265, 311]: -2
